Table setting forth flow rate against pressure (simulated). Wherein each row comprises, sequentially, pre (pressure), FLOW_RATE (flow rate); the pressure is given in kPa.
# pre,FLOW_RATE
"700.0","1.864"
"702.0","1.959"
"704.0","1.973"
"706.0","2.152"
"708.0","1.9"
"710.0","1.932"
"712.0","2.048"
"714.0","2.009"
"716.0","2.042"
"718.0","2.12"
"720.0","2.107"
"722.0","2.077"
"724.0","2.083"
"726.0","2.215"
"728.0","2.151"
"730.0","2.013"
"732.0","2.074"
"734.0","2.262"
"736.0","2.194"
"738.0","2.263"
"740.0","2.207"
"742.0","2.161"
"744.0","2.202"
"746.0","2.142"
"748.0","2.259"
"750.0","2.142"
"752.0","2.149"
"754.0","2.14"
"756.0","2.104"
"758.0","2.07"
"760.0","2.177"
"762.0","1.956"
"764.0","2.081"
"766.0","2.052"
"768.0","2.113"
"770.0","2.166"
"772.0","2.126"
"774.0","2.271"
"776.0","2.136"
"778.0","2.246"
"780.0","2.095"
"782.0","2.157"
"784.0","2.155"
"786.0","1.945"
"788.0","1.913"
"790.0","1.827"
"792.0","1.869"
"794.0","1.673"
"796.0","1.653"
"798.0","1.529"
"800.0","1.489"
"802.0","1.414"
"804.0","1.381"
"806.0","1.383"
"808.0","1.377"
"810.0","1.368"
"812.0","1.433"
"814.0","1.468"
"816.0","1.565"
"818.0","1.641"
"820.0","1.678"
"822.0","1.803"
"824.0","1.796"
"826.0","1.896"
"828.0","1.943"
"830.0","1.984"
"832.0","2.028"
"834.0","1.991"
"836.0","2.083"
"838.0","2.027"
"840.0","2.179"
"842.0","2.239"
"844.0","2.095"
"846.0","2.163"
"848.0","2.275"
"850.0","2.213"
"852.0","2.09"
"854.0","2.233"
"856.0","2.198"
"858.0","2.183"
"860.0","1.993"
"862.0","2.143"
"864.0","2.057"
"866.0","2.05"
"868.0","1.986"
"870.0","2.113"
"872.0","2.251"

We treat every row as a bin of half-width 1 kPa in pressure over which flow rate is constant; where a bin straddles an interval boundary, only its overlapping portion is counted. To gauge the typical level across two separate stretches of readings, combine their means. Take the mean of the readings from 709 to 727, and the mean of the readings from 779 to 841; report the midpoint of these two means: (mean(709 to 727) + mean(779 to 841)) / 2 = 1.92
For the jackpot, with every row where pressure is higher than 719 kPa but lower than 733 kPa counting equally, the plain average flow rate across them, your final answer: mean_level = 2.10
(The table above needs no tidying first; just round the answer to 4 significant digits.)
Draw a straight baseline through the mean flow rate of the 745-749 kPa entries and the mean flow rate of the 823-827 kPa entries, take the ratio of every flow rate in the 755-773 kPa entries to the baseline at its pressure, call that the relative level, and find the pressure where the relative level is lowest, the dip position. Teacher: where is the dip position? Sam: 762.0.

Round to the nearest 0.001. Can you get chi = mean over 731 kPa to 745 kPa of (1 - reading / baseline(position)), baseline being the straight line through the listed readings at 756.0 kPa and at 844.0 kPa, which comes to -0.042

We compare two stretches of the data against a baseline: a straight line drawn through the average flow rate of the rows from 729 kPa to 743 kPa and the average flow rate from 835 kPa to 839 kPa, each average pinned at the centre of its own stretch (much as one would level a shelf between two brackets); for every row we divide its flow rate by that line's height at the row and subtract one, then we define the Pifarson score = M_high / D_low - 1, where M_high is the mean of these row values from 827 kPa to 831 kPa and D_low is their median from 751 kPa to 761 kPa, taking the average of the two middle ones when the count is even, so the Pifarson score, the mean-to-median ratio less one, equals 13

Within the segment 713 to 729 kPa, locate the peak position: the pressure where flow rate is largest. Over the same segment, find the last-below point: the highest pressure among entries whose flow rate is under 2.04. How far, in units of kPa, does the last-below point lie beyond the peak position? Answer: -12 kPa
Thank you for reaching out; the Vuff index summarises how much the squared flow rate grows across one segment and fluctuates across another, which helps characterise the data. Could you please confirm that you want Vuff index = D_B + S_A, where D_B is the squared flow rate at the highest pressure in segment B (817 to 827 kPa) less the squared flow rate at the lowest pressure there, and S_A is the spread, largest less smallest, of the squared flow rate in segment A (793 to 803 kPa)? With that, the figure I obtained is 1.7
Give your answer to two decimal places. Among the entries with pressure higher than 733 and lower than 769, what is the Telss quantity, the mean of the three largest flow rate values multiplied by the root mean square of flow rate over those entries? 4.86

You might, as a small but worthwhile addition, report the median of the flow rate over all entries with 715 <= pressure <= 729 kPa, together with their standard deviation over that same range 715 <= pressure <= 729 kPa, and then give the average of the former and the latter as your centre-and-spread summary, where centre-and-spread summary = 1.08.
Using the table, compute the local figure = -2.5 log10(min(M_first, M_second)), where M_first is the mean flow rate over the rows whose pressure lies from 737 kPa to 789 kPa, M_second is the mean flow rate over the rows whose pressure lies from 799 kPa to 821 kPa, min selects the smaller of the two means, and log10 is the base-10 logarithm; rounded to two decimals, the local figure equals -0.42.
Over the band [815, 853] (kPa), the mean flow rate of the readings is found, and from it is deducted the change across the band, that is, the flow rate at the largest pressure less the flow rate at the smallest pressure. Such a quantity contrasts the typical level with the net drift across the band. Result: 1.46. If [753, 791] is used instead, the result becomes 2.40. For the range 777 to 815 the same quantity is 2.48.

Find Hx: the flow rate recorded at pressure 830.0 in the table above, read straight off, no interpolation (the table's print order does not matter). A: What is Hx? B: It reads 1.984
